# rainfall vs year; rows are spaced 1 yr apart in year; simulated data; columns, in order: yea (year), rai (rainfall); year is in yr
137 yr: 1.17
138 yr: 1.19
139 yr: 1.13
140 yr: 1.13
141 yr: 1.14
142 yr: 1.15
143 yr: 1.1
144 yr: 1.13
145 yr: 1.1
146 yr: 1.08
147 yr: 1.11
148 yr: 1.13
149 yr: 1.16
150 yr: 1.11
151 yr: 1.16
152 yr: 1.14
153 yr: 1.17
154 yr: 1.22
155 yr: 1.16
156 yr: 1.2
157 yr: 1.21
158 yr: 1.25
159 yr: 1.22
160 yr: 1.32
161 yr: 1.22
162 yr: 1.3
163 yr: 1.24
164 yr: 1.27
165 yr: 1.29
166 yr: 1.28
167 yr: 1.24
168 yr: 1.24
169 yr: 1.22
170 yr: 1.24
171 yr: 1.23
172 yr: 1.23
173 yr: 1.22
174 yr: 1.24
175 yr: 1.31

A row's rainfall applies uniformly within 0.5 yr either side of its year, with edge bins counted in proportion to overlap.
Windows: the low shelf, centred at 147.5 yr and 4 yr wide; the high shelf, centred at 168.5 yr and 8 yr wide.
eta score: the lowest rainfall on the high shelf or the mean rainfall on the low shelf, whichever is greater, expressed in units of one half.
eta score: 2.440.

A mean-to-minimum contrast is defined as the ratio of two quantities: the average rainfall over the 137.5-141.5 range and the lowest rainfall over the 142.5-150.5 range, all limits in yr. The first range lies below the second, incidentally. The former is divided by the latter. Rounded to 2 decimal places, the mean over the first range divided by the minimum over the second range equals 1.06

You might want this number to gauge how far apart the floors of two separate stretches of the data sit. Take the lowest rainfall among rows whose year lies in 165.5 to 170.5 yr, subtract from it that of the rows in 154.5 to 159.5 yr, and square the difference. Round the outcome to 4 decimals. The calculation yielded 0.0036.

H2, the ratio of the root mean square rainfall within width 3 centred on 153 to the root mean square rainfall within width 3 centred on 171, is 0.954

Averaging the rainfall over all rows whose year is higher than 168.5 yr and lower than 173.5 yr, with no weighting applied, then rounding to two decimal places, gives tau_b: 1.23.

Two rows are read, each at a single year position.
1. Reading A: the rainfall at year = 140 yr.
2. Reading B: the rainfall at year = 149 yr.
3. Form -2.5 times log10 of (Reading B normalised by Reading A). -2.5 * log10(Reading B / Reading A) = -0.028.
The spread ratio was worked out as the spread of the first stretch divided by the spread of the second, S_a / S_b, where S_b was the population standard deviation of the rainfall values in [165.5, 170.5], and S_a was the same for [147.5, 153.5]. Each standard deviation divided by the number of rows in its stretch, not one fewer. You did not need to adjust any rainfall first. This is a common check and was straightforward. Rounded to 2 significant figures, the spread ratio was 1.1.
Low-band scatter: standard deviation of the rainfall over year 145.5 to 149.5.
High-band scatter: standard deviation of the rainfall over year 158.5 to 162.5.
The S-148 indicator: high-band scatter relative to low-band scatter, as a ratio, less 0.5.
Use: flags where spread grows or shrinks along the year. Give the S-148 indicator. 1.06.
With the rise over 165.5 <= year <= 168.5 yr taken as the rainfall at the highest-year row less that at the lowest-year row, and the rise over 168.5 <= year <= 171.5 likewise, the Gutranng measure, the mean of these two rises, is -0.015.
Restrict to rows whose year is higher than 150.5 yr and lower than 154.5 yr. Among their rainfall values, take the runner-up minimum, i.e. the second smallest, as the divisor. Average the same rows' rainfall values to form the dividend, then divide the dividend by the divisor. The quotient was 1.01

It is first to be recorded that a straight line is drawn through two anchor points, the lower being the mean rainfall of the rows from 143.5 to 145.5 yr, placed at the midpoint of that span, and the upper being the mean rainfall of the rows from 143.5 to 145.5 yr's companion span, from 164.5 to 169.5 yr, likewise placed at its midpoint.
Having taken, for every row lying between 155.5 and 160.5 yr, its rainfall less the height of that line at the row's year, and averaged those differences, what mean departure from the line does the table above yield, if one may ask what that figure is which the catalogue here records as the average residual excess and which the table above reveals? 0.042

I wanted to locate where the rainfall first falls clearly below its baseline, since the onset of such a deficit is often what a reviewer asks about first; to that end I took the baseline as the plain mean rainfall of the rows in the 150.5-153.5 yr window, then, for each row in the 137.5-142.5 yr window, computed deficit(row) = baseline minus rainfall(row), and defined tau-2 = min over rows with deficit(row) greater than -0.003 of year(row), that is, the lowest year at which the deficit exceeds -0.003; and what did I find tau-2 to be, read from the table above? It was 139 yr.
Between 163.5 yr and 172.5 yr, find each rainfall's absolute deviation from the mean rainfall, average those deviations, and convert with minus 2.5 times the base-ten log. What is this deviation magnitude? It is 4.2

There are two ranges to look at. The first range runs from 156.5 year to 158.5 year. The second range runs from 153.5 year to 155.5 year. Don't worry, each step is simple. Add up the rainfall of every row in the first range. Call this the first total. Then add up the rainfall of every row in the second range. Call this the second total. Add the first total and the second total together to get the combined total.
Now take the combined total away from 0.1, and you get -4.74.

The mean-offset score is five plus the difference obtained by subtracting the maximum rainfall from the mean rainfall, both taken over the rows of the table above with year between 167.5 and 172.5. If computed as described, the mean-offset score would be 4.99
